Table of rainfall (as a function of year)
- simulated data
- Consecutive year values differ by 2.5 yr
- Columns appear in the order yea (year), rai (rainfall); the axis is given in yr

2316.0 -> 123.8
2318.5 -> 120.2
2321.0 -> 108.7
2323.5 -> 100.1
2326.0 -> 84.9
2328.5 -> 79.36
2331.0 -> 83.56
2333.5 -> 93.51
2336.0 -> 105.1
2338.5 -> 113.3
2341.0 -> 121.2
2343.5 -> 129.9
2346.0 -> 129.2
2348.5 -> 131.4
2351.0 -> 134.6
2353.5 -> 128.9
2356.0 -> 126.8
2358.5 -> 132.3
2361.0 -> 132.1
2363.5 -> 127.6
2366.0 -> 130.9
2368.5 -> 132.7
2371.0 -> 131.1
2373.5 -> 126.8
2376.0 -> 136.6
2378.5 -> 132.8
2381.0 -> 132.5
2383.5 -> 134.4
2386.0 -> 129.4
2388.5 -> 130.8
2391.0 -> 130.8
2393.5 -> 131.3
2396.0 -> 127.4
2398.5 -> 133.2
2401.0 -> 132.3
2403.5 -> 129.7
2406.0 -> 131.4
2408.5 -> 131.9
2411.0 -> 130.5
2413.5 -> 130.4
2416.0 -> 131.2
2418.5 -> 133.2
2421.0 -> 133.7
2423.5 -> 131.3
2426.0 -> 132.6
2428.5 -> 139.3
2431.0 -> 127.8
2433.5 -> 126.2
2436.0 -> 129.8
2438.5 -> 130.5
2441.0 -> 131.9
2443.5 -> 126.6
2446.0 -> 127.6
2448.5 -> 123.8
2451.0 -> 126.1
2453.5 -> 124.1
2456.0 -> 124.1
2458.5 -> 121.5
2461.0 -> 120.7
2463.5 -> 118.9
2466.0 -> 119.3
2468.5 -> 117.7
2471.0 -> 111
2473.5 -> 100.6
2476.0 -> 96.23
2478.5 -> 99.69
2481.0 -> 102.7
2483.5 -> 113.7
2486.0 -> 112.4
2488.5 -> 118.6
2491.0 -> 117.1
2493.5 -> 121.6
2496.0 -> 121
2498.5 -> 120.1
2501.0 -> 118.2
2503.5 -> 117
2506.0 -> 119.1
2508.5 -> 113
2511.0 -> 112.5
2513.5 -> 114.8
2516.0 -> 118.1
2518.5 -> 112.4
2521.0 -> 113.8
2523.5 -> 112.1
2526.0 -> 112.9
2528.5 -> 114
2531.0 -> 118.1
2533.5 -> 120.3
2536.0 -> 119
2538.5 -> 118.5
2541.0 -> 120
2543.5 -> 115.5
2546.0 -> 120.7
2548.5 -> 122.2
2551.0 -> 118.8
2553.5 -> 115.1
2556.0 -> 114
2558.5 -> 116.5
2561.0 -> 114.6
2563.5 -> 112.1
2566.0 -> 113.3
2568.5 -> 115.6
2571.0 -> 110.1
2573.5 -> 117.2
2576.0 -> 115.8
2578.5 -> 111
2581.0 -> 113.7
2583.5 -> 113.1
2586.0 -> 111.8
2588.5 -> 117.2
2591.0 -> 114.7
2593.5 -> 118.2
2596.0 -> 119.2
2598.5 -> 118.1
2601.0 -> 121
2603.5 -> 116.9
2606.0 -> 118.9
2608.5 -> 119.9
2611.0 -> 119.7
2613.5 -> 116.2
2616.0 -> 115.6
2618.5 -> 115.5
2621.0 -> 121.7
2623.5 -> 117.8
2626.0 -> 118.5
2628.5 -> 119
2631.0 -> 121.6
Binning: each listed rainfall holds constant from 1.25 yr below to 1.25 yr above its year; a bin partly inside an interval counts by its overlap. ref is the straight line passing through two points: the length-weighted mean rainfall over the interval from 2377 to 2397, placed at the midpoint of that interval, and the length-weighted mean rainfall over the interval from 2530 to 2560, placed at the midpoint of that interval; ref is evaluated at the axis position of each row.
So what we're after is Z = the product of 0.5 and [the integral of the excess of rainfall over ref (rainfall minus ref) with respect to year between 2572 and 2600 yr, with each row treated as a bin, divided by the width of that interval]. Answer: 0.3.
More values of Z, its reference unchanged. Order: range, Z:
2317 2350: -13.8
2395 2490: -1.5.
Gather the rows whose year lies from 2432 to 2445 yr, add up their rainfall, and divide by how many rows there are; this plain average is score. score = 129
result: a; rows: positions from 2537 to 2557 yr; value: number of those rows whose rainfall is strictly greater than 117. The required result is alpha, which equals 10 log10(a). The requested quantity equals 7.0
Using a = 5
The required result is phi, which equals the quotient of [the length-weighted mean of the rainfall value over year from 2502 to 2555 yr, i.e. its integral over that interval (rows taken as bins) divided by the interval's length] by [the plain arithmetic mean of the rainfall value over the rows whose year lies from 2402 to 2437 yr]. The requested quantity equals 0.89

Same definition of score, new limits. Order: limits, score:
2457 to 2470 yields 120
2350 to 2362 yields 131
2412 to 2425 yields 132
